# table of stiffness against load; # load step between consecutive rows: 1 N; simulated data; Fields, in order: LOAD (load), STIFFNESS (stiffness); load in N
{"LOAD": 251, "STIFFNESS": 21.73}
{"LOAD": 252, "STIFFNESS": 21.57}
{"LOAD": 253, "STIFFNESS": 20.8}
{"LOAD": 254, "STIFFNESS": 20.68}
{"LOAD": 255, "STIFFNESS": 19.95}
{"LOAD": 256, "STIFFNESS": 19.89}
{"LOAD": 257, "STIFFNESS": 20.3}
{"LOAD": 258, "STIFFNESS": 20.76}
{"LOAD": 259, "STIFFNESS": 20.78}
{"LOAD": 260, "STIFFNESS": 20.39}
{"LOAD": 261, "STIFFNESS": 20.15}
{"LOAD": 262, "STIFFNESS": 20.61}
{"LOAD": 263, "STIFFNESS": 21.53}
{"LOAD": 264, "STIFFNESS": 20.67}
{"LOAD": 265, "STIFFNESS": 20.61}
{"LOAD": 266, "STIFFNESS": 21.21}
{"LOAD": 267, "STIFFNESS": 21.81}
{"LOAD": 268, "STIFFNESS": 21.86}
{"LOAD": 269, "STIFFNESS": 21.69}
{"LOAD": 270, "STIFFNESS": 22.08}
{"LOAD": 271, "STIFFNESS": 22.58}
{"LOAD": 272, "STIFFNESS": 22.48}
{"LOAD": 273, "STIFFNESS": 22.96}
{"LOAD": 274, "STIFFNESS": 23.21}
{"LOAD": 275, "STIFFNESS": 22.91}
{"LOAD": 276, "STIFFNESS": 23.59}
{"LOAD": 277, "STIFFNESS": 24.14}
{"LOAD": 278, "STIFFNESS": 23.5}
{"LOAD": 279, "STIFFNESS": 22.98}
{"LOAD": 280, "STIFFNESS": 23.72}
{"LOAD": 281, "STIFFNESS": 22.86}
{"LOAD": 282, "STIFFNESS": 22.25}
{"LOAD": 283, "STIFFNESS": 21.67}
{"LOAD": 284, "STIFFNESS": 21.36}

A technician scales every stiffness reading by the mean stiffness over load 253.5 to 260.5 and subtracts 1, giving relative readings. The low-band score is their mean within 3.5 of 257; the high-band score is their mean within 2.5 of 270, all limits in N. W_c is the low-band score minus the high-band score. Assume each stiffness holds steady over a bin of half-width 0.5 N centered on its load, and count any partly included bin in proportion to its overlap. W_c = -0.086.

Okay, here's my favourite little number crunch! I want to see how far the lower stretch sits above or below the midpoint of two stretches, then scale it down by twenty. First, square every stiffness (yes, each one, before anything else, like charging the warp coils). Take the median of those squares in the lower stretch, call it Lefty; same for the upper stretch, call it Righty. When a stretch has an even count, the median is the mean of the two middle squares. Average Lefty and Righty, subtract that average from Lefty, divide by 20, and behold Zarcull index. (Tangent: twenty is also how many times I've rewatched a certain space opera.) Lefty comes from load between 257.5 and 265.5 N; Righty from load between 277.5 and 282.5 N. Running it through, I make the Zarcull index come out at -2.55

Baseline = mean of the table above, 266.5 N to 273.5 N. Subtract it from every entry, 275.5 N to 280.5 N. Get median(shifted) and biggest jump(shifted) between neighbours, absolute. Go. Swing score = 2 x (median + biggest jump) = 4.2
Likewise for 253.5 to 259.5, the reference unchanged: -2.0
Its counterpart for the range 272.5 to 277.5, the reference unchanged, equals 3.4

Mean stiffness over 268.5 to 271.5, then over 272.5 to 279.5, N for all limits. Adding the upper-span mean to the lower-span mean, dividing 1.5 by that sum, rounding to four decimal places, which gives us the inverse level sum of 0.0330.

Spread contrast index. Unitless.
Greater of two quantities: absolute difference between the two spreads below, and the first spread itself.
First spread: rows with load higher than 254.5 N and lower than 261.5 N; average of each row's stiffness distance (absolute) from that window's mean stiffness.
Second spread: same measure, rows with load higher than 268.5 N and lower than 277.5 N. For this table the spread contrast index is 0.29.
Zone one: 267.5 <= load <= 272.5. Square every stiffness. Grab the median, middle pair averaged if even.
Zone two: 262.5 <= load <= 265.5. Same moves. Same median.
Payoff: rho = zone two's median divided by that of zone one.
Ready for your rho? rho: 0.876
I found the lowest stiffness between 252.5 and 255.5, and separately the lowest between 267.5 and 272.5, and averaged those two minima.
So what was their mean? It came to 20.8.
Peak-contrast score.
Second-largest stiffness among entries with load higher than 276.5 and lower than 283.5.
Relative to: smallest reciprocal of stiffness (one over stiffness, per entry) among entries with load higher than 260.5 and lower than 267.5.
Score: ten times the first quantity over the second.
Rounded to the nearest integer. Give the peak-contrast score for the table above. 5173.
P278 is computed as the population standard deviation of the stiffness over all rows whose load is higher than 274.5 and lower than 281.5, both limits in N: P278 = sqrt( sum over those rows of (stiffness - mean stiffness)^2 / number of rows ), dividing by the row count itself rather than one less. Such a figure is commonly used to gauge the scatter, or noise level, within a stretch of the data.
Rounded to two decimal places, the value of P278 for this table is 0.45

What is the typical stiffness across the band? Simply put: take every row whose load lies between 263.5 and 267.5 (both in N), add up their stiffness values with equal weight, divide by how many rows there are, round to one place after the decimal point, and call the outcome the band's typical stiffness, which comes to 21.1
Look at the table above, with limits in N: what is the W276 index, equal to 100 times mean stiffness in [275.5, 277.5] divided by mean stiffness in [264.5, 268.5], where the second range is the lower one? 111.7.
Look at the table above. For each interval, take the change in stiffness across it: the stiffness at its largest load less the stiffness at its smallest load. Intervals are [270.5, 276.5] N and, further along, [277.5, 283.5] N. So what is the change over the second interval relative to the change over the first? -1.8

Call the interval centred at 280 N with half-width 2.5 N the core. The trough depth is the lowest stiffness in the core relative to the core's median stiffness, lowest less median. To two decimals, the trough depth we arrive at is -0.73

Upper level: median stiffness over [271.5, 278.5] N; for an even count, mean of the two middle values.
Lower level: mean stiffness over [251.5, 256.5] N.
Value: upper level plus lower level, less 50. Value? -6.2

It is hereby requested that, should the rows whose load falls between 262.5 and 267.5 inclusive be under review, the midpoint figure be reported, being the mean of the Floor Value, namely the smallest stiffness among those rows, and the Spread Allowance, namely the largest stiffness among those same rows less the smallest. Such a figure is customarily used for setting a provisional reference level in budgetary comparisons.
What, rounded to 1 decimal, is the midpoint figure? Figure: 10.9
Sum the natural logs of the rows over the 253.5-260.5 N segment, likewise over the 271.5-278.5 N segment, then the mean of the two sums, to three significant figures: 21.6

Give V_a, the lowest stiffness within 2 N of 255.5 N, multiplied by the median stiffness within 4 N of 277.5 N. 465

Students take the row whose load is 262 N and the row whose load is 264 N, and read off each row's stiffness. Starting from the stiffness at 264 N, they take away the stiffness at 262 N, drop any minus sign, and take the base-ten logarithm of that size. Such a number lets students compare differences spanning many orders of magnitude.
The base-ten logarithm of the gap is -1.2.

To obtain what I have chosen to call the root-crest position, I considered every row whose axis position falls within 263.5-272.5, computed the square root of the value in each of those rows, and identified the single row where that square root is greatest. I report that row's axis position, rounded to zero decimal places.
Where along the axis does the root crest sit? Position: 271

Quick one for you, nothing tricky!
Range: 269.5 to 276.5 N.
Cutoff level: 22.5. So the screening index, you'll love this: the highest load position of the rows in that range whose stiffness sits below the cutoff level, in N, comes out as 272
